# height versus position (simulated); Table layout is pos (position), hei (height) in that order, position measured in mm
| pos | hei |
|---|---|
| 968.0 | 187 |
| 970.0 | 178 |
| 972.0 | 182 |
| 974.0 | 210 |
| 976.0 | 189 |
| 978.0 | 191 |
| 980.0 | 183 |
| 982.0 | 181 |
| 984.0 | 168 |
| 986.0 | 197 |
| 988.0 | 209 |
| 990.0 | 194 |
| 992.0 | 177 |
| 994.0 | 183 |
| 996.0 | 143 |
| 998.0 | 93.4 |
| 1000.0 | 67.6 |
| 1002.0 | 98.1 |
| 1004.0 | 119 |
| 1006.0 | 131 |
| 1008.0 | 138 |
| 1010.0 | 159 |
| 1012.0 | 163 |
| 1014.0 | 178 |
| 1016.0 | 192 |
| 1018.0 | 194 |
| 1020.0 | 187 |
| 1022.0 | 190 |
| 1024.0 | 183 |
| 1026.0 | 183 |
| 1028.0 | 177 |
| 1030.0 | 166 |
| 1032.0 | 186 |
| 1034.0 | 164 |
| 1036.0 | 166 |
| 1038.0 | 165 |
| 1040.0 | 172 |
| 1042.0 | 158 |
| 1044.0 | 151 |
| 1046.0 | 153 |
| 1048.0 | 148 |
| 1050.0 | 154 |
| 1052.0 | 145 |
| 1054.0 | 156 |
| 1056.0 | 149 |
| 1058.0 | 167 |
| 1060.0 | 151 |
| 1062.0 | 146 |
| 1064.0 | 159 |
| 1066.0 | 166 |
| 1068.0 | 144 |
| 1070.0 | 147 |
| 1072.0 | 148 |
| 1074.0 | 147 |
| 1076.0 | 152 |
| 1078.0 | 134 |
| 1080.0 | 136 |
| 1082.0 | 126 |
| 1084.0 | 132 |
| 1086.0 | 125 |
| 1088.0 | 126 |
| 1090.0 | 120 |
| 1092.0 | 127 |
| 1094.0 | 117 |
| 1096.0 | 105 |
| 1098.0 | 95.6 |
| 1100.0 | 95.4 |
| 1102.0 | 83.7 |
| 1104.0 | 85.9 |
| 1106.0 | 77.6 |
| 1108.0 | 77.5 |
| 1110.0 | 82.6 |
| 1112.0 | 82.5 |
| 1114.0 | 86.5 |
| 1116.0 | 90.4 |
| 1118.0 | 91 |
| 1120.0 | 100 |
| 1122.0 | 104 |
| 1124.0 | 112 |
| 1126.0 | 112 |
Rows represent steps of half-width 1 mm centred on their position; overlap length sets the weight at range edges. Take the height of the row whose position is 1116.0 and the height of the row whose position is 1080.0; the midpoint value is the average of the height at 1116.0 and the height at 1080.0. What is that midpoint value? 113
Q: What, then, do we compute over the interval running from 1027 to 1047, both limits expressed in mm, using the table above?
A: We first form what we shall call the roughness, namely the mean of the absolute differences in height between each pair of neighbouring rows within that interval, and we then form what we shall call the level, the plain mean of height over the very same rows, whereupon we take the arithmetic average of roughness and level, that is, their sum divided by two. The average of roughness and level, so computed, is 88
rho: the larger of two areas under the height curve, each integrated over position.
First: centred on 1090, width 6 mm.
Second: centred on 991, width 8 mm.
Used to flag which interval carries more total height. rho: 1526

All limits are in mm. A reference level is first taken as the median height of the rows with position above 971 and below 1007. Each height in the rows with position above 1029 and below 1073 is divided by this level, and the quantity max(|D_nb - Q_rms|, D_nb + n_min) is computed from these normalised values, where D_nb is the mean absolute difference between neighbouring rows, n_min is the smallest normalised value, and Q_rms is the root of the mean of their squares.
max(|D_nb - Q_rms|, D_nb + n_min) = 0.85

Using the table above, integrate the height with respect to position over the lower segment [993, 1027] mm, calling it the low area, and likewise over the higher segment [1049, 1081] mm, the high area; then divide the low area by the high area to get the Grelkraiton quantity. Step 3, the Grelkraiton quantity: 1.1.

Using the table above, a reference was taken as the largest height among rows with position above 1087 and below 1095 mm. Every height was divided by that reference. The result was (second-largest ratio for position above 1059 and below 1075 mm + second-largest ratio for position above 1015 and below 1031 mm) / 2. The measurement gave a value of 1.38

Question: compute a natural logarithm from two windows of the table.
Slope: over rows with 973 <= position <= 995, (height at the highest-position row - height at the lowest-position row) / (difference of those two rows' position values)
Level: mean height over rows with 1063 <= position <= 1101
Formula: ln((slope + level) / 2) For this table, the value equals 4.18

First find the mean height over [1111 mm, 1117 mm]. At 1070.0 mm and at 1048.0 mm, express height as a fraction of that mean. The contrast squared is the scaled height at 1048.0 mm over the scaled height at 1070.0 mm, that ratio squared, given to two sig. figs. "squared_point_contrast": 1.0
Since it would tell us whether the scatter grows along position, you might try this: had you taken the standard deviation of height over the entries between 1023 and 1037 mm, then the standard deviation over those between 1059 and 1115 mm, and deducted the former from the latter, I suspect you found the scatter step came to 19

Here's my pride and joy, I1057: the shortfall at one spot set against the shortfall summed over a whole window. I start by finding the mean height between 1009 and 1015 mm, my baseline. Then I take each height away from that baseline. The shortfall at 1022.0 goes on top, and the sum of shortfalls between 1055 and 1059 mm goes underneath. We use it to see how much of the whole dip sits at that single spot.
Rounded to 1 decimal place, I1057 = -1.3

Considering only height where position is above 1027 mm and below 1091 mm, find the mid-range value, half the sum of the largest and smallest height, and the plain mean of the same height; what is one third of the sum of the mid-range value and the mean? 101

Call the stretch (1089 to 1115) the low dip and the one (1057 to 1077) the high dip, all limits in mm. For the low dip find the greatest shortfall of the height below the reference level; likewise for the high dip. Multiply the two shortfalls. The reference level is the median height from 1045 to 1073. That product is 435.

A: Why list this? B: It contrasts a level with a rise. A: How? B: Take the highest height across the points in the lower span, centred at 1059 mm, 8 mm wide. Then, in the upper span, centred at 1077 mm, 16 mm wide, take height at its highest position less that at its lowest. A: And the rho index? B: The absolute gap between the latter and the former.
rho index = 182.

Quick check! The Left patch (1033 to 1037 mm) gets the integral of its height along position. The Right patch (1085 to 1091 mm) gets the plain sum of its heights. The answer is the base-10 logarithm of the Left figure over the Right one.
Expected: 0.25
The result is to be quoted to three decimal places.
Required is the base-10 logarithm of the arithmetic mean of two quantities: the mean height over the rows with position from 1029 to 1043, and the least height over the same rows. 2.212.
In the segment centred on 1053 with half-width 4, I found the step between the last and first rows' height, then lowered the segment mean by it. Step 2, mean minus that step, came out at 156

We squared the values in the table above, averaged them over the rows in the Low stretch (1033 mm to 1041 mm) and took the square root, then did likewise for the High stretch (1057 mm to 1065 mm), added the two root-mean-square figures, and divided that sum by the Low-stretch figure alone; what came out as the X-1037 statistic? 1.94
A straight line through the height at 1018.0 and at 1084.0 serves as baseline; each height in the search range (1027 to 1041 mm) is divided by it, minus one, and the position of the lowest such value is 1030.0 mm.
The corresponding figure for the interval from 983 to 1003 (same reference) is 1000.0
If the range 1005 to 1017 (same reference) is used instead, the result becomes 1006.0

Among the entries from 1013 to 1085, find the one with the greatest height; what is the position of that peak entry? 1018.0 mm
